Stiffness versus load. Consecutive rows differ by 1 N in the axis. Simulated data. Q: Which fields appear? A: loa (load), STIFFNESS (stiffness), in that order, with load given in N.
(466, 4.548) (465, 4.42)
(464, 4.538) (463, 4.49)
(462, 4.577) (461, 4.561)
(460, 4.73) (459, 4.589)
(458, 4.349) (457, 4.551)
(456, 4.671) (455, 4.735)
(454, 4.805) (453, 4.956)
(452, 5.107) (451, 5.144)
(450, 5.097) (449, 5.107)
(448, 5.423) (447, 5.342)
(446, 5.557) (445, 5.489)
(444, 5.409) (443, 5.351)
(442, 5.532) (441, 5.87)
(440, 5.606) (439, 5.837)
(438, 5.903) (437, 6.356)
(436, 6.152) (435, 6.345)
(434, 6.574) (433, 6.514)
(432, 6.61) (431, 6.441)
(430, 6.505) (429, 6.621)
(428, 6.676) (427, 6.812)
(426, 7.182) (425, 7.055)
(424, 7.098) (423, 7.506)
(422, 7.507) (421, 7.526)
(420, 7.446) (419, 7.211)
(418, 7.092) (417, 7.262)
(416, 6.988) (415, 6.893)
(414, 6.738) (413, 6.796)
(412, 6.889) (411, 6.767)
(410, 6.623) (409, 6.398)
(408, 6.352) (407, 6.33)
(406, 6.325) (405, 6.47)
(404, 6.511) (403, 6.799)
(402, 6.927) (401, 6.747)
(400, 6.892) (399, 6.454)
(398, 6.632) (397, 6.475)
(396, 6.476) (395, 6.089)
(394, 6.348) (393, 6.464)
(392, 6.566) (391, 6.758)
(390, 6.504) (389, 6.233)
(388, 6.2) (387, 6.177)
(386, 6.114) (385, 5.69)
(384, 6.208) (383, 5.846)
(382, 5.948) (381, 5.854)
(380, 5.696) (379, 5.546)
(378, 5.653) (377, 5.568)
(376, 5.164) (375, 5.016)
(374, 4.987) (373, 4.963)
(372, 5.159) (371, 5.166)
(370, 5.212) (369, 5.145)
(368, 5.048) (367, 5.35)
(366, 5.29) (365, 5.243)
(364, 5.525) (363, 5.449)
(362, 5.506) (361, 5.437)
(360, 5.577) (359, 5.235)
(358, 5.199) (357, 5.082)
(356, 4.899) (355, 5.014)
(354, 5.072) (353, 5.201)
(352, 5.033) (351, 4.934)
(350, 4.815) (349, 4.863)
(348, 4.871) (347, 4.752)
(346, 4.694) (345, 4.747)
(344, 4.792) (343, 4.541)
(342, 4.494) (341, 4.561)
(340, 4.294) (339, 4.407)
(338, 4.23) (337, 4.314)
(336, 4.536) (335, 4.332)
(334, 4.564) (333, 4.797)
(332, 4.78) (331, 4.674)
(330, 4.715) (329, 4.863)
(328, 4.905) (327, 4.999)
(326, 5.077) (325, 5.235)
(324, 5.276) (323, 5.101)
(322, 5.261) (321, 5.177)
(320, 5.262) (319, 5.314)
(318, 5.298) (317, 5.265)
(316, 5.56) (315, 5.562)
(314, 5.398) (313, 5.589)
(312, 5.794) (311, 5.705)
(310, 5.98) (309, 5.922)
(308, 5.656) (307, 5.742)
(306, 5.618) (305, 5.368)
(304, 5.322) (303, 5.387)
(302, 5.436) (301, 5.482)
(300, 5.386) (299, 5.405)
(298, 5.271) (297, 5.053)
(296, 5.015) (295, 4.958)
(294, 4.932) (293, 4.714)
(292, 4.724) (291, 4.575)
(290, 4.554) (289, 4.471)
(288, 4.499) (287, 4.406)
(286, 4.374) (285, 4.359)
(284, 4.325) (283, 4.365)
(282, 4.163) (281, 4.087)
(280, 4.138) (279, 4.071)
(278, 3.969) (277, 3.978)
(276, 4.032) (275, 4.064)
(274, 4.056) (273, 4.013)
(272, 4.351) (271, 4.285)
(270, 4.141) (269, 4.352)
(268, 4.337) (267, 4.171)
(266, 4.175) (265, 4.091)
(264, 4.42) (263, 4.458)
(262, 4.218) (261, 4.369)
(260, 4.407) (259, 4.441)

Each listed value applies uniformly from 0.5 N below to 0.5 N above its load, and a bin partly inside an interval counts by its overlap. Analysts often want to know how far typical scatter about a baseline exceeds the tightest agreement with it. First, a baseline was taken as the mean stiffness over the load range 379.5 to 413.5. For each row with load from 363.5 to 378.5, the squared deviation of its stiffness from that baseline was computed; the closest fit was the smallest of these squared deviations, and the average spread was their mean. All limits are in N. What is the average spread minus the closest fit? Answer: 0.8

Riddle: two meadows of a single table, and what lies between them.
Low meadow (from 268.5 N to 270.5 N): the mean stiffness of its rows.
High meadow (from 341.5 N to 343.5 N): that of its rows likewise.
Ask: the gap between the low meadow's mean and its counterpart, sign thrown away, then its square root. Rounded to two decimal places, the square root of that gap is 0.52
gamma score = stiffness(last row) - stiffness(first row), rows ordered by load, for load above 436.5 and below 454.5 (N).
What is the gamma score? -1.6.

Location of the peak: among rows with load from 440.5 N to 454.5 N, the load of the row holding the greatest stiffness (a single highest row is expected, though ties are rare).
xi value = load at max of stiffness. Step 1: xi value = 441 N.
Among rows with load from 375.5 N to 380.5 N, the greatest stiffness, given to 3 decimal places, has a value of 5.696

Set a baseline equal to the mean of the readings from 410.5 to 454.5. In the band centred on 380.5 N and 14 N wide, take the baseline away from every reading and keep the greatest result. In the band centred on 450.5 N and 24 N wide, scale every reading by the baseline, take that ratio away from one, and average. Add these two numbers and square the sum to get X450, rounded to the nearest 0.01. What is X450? 0.01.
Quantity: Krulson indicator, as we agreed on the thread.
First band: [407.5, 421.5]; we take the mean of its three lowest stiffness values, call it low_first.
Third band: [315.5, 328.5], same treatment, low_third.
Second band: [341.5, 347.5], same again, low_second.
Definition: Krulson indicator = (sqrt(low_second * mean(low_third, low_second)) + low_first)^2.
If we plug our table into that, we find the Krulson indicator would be 124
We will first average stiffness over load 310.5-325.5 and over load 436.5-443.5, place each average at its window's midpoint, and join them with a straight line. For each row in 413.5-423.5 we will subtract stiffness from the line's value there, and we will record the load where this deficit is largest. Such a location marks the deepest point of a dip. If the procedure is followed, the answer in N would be 414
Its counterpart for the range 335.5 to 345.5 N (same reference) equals 338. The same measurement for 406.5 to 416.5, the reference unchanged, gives 407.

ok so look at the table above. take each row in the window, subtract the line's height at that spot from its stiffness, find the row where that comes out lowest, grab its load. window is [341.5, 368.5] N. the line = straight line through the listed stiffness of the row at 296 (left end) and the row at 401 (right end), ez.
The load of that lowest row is 342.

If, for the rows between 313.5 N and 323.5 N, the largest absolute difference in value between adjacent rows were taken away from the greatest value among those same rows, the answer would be 5.27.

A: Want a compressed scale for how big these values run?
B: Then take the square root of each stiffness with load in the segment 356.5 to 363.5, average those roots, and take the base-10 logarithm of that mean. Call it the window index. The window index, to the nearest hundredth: 0.36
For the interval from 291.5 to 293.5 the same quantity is 0.34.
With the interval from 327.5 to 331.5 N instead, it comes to 0.34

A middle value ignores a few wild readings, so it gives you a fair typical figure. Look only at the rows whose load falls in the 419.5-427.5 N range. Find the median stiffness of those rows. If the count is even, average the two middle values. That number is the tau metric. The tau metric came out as 7.3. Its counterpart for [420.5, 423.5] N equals 7.5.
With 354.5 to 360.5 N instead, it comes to 5.1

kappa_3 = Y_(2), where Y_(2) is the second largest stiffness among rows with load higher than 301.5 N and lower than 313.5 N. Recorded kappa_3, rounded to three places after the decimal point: 5.922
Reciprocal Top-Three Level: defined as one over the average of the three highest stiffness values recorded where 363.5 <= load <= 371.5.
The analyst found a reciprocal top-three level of 0.19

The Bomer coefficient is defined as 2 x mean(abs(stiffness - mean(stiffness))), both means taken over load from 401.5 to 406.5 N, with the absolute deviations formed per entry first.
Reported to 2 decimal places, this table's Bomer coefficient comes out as 0.41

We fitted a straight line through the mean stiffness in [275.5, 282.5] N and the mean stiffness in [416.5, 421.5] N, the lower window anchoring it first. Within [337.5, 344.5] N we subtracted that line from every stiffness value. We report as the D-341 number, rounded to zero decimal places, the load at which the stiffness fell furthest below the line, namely 338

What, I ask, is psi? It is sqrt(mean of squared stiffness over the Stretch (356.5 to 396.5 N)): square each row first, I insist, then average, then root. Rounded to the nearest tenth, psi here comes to 5.7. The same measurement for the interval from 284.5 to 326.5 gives 5.2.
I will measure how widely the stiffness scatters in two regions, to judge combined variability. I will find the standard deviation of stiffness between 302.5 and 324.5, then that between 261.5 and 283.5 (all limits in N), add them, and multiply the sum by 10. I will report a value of 3.9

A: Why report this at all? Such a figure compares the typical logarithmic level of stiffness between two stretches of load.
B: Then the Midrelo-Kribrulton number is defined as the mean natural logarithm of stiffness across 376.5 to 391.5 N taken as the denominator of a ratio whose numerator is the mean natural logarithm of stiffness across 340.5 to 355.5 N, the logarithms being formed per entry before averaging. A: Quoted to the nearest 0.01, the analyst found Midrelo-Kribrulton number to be 0.88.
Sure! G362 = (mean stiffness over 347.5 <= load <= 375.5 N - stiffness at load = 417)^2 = 4.4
